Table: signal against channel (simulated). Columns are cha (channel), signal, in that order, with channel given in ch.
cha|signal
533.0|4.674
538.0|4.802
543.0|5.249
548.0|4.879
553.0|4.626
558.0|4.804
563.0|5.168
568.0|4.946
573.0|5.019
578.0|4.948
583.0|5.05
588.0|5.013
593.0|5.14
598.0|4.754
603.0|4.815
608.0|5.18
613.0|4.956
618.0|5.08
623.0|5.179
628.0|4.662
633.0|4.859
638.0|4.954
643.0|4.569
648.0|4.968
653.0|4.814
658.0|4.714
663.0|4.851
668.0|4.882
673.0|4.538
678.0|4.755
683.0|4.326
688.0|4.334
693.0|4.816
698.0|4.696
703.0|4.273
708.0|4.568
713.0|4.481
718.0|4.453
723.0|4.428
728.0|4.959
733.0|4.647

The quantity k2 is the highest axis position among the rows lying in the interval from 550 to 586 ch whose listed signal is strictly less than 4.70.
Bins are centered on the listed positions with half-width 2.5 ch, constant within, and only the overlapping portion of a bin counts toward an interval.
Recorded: 553.0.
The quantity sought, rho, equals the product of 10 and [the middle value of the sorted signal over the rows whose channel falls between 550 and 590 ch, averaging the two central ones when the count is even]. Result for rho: 49.8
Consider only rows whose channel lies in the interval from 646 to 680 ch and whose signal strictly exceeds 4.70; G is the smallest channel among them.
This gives 648.0 ch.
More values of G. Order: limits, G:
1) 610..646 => 613.0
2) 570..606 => 573.0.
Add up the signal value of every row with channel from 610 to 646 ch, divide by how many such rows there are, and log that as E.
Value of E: 4.89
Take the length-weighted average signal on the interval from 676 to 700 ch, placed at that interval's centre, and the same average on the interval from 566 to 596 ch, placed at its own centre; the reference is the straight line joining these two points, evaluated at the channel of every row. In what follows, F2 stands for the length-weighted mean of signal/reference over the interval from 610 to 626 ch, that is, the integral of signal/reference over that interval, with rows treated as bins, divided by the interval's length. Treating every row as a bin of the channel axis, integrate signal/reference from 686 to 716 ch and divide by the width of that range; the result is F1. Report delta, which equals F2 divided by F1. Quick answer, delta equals 1.04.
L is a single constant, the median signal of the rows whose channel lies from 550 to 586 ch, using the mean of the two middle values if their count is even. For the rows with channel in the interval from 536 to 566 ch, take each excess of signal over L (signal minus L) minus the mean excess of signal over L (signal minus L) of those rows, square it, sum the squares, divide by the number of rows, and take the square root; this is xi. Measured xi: 0.22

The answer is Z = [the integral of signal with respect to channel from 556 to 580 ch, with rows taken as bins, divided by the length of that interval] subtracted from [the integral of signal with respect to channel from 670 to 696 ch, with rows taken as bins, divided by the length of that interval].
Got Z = -0.4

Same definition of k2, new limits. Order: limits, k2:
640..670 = 643.0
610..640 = 628.0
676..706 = 703.0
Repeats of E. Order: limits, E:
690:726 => 4.53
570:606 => 4.96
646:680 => 4.79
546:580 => 4.91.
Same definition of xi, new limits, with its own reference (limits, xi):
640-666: 0.13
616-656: 0.19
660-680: 0.13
